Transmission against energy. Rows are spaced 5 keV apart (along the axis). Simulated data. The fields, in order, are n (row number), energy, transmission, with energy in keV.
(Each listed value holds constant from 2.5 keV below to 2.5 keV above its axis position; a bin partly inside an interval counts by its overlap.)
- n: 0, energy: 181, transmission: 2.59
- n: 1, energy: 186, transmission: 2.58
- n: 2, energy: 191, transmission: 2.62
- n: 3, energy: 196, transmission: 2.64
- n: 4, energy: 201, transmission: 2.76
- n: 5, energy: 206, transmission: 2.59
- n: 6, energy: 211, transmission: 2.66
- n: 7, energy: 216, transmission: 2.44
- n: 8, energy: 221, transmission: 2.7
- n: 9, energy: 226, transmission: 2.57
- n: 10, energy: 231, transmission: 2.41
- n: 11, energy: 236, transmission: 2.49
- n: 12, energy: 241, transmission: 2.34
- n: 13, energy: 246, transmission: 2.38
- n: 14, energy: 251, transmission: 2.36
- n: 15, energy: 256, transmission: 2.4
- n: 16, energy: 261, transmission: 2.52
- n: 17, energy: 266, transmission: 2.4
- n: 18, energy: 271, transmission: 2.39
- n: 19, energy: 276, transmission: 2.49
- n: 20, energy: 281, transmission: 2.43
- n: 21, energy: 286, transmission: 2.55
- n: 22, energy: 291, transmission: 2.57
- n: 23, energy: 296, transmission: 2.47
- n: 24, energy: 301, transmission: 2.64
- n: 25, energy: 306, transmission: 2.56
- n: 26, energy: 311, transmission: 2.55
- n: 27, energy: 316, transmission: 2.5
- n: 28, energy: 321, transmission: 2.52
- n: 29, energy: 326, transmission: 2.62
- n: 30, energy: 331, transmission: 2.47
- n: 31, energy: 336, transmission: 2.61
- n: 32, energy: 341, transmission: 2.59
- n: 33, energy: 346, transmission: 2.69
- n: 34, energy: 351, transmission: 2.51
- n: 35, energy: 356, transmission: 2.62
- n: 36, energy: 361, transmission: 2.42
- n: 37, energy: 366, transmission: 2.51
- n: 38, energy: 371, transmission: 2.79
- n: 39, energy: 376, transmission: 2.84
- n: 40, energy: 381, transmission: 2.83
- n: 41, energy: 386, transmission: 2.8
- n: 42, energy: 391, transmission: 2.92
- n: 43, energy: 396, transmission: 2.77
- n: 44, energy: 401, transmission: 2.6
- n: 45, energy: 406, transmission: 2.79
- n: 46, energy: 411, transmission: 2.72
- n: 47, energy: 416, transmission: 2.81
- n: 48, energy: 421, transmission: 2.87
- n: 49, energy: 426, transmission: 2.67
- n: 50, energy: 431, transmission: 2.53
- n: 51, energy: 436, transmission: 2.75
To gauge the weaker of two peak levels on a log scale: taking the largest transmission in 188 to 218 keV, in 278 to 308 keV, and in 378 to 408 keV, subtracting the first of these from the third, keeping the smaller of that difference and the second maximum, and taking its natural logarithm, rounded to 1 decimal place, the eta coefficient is -1.8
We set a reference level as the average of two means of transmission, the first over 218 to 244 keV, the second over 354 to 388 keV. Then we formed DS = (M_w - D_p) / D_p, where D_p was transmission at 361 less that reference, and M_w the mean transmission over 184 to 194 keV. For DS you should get -16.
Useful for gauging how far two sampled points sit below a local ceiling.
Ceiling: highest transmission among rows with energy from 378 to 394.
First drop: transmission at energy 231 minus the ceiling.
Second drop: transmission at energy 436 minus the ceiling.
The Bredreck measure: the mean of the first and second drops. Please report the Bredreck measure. -0.340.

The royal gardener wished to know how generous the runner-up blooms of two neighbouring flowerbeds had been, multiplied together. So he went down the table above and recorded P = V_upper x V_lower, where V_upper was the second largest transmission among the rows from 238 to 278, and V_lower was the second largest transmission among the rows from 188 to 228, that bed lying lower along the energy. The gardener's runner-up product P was 6.72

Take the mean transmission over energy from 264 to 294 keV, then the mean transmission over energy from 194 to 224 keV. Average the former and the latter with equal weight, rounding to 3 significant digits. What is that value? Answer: 2.55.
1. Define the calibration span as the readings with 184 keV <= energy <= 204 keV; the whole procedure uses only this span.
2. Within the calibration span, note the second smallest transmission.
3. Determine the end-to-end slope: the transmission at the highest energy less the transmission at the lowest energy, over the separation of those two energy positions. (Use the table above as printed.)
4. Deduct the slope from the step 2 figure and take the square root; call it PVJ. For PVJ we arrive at 1.61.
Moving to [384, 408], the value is 1.66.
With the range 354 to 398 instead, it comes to 1.58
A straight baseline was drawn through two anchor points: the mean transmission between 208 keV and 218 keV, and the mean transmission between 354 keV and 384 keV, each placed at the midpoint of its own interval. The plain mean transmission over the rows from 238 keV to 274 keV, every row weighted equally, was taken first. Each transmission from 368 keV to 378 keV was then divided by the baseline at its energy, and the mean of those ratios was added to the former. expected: 3.45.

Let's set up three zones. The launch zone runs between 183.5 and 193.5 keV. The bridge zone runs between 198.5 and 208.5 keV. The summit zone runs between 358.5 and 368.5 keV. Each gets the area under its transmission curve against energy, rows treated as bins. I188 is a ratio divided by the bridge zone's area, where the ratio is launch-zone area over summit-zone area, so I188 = 0.039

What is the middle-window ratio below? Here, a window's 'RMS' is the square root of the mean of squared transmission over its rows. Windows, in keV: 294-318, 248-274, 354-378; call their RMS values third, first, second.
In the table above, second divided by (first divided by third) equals 2.78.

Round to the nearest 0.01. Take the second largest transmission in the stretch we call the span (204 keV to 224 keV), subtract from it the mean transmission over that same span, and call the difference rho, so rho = 0.06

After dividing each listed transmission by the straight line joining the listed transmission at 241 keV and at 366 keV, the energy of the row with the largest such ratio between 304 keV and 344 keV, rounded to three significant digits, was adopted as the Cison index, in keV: 326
